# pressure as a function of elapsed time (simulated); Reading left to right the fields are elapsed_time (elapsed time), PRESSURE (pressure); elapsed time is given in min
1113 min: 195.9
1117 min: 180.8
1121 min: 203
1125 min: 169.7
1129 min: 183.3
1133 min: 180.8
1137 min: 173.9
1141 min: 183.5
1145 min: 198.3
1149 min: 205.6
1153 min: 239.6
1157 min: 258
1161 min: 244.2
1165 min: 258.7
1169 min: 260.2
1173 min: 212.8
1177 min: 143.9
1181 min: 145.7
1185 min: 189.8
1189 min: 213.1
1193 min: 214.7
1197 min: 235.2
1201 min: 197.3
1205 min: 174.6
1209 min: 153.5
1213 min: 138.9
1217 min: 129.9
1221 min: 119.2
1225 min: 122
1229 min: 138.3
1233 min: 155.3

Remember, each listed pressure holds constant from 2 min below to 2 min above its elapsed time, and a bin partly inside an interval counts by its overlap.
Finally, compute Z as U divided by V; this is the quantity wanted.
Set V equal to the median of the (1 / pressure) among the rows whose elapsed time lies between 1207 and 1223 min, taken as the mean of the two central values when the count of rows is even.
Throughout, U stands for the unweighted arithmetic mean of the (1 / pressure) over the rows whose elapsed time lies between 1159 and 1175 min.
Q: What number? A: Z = 0.6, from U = 0.0041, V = 0.0074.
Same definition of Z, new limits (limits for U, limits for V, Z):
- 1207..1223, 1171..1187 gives 1.2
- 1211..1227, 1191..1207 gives 1.6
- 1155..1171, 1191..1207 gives 0.8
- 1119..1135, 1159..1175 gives 1.4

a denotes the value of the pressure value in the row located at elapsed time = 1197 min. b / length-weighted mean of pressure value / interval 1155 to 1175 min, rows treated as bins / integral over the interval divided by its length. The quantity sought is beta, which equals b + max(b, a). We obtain 494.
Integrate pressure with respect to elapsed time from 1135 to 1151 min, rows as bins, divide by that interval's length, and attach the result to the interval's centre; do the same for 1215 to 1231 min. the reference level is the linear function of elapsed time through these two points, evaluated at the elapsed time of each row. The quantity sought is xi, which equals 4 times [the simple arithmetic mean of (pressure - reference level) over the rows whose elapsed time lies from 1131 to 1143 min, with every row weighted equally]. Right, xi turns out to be -63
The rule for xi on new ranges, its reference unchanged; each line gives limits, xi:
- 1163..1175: 296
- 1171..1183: 16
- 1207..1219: 22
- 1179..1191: 102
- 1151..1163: 272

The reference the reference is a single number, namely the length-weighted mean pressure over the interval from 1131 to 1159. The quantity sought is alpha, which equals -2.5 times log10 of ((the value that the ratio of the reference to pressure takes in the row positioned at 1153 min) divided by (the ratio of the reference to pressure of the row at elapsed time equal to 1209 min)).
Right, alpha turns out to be 0.5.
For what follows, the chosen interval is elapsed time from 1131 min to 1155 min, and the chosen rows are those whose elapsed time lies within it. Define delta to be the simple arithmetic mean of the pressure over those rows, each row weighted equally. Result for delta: 197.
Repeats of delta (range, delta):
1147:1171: 244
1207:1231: 134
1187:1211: 198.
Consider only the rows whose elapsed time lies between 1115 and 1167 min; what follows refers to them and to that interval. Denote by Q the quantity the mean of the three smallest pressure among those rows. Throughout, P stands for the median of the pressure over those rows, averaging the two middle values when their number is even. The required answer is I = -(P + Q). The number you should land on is -373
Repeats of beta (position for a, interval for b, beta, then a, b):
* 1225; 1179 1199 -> 399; 122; 200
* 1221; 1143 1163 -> 458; 119.2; 229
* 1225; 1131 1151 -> 377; 122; 188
